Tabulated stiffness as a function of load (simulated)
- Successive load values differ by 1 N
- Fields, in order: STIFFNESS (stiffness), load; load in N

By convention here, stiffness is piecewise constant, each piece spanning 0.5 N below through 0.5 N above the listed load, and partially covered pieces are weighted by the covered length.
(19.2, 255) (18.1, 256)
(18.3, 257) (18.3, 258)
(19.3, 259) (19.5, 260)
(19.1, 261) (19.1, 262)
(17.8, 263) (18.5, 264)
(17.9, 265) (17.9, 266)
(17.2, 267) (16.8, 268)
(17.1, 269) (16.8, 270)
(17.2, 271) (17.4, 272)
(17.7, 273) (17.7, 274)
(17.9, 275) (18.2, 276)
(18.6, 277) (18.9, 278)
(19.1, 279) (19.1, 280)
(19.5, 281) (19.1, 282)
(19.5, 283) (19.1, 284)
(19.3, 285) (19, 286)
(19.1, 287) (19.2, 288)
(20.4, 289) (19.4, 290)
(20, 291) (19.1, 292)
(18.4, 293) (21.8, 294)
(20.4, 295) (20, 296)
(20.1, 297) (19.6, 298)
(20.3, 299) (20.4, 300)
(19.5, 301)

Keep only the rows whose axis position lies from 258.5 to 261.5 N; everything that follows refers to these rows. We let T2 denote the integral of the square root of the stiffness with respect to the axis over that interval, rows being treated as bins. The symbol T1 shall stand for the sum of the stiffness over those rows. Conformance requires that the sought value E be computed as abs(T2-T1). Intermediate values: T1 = 58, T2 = 13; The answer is 45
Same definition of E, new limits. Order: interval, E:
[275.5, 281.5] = 87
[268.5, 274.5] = 79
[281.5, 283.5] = 30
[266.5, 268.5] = 26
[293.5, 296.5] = 49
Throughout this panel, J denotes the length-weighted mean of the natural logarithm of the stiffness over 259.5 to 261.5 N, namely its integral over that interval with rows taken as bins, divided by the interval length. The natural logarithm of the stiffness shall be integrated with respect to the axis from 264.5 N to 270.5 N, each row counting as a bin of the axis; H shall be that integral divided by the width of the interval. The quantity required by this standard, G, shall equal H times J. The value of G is 8.43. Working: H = 2.85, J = 2.96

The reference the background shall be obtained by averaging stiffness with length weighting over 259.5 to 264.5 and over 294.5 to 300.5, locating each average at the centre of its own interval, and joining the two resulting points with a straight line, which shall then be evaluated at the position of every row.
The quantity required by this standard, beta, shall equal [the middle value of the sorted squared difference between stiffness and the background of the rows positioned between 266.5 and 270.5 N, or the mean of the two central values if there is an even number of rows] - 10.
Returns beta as -5.60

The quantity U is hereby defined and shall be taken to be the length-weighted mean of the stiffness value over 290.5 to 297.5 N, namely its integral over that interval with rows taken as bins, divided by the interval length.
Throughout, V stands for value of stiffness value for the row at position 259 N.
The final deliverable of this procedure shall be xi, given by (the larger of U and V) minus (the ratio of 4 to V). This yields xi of 19.8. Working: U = 19.97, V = 19.3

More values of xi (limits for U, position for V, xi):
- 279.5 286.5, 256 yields 19.0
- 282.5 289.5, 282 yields 19.2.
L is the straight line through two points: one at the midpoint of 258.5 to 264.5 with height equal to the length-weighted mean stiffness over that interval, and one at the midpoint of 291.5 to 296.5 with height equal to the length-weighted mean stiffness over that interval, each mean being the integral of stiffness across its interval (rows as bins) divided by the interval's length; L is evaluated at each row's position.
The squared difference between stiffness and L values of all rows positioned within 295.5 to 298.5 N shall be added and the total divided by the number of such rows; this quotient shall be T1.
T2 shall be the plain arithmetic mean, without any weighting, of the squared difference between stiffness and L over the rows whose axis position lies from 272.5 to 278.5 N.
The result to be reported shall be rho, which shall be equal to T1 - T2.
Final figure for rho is -1.46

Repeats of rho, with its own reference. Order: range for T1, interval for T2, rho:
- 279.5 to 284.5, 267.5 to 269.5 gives -4.56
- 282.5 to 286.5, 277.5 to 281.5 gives 0.08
